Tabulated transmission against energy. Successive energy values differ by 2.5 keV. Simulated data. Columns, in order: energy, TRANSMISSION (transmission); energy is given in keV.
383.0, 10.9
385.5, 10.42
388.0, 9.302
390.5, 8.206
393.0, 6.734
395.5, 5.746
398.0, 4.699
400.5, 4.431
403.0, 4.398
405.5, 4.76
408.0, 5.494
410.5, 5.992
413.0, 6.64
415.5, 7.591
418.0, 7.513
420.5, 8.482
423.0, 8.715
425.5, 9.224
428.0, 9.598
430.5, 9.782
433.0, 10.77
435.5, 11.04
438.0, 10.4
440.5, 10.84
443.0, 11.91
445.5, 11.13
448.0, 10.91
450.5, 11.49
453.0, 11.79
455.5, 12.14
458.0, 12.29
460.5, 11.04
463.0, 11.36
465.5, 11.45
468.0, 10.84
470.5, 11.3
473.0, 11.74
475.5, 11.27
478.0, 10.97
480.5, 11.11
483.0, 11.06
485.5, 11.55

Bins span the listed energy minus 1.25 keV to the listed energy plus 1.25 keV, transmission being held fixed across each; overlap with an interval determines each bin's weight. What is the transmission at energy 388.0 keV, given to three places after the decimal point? 9.302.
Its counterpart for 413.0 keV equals 6.640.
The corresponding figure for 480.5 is 11.110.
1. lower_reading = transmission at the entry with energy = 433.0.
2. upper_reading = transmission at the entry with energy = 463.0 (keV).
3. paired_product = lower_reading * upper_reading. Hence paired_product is 122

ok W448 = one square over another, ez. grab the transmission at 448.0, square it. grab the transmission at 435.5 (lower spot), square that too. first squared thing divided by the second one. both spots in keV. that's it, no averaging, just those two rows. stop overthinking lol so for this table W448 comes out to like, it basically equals 1.0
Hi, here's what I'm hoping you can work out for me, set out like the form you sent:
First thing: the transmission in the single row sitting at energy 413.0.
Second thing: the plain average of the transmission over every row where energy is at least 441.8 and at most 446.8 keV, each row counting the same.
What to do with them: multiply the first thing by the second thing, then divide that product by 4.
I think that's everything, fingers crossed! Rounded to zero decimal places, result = 19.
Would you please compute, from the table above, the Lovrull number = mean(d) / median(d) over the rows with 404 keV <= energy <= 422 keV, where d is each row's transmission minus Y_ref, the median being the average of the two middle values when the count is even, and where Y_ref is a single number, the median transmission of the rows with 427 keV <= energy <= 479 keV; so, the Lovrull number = 1.00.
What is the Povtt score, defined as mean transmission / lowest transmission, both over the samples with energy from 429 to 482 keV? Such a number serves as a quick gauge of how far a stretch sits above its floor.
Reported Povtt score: 1.15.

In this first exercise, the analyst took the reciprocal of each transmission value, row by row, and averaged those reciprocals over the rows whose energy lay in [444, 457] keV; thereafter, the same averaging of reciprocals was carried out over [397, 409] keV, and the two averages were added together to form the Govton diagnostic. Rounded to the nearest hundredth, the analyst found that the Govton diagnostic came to 0.30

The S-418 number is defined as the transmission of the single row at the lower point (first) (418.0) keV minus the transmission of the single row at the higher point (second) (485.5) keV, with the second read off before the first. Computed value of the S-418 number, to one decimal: -4.0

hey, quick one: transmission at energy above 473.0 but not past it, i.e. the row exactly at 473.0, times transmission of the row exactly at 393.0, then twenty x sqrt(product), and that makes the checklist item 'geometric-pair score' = 178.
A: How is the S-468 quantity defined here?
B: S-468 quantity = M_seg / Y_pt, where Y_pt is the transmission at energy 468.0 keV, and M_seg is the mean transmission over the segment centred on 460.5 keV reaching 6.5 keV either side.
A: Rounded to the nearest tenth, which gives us 1.1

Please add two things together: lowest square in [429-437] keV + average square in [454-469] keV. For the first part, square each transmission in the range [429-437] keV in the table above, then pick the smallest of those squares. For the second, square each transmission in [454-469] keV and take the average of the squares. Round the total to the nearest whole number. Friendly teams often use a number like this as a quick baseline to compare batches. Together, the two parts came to 229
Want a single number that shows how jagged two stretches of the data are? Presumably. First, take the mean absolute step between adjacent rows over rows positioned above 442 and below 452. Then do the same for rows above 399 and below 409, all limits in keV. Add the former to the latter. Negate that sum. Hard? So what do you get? -0.90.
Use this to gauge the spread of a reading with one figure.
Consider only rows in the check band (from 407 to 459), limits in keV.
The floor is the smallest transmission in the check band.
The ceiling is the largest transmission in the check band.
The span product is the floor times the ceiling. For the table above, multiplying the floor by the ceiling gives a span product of 68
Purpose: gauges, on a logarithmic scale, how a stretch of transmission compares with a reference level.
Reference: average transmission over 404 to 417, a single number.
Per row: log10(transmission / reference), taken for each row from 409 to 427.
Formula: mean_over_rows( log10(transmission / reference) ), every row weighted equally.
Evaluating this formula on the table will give 0.10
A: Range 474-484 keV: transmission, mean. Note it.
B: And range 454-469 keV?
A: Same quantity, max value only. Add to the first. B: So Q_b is 23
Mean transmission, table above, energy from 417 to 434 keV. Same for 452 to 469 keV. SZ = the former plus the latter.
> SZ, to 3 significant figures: 20.7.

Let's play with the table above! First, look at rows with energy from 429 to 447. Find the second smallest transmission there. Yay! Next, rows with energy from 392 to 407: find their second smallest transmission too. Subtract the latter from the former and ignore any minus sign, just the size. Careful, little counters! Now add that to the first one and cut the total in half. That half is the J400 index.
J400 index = 8.2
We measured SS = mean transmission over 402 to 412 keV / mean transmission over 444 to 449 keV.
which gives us 0.47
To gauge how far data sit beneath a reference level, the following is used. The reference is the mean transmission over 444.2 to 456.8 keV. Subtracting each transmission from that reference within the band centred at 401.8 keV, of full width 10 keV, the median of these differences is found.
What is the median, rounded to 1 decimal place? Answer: 6.9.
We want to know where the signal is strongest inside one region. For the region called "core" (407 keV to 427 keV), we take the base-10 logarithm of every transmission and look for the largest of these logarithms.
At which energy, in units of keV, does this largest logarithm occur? 425.5 keV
